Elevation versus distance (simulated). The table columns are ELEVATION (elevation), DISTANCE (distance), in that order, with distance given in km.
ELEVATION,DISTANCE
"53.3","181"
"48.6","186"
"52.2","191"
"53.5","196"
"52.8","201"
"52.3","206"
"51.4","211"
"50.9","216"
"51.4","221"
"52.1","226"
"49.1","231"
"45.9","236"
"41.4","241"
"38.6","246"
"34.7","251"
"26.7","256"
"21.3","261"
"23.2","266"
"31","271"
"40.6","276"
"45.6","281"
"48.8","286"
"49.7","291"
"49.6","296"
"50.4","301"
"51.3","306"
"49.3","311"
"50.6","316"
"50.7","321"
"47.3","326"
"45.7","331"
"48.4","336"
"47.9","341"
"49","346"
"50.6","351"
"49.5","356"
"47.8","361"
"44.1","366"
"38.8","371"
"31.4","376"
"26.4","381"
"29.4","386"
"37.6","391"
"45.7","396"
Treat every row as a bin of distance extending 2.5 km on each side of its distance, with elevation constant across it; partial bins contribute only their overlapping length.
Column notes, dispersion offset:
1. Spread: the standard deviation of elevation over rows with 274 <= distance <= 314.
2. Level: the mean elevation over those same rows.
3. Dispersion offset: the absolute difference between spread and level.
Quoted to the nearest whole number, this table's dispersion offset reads 45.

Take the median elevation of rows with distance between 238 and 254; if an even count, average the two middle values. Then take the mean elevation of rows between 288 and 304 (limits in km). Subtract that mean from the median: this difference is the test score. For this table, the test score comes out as -11.3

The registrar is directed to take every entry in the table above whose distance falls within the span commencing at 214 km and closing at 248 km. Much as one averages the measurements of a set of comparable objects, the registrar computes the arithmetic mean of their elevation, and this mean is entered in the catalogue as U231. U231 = 47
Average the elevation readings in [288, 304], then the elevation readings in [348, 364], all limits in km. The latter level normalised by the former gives 1.0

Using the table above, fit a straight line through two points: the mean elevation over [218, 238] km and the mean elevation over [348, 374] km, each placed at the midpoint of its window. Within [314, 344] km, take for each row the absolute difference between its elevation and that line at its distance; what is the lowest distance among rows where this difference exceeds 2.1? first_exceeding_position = 316 km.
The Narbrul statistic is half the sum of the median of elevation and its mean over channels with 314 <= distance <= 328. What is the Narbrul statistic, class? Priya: 50.1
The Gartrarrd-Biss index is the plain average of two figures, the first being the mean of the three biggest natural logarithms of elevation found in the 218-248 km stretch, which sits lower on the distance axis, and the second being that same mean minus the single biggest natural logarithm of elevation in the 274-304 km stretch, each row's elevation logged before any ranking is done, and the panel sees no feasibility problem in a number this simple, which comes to 1.97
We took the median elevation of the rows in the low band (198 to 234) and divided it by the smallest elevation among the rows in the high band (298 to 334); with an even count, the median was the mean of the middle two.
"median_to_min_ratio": 1.12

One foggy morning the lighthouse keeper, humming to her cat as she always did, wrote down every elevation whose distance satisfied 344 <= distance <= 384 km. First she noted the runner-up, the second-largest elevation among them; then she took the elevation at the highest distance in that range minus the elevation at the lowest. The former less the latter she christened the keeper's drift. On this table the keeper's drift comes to 72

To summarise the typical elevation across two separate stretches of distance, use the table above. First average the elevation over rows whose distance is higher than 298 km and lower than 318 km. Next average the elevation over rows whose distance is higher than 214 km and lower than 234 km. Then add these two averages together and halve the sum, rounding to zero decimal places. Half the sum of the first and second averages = 51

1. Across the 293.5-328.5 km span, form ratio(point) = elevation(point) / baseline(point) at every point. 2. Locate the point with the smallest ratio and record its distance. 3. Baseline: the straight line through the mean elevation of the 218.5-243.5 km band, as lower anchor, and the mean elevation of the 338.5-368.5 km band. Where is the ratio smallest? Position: 326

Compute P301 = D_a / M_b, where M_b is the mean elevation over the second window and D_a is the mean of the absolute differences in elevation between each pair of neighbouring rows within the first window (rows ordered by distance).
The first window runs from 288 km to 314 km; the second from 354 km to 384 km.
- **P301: 0.024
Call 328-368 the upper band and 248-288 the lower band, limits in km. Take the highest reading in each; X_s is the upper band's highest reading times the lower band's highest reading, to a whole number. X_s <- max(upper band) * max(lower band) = 2469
